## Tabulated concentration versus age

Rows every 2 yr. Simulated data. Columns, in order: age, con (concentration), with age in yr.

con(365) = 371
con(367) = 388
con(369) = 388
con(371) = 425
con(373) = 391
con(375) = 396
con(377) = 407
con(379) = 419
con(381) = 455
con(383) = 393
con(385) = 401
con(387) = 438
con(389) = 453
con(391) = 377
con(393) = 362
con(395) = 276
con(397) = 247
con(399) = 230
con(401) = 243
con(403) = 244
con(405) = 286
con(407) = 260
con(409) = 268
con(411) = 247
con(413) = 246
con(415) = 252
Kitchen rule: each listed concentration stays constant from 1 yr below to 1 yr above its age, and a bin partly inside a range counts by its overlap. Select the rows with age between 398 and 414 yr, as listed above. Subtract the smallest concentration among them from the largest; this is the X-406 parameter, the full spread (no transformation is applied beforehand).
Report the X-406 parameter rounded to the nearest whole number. 56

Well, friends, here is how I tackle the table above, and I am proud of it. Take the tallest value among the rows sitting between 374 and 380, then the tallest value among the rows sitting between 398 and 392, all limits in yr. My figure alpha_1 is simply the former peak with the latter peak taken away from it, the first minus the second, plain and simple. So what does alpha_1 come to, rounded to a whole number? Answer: 57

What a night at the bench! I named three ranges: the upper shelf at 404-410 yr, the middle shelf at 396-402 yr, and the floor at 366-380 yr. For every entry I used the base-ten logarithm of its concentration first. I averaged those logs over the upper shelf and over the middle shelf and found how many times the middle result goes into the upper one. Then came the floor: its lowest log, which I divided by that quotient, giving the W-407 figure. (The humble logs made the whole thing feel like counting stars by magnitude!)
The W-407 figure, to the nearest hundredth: 2.53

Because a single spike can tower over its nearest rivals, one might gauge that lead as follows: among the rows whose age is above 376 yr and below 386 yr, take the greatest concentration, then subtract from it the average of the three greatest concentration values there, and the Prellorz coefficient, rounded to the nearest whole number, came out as 28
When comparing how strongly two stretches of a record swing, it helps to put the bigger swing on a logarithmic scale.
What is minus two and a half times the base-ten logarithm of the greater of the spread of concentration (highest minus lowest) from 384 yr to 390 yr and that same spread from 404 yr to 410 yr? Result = -4.3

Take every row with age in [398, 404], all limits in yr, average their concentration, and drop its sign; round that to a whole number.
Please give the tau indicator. 239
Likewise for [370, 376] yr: 404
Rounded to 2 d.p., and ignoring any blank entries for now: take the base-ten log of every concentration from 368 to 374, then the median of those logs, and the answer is 2.59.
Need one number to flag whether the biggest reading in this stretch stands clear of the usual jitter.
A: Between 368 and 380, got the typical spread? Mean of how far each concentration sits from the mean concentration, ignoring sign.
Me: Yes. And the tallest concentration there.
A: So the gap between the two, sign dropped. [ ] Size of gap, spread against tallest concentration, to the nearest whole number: 412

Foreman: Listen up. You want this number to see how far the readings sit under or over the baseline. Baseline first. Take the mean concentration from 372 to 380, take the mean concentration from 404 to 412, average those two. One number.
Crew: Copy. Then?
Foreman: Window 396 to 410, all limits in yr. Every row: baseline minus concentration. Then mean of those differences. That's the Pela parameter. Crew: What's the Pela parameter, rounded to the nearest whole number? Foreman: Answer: 80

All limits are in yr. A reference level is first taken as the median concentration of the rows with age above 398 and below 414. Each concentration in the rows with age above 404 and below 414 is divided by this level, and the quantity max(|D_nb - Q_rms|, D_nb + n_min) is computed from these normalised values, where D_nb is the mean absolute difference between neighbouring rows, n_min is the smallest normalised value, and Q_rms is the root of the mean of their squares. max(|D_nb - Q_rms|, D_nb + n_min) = 1.05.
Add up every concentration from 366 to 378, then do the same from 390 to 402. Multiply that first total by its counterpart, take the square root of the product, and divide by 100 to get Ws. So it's 20.4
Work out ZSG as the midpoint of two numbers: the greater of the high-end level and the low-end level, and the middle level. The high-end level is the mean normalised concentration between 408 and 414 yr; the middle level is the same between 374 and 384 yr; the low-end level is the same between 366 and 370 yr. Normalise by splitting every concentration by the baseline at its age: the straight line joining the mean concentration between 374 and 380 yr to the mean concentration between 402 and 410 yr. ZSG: 1.05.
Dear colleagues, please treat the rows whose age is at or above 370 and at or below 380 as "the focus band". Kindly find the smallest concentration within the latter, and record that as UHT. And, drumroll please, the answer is 391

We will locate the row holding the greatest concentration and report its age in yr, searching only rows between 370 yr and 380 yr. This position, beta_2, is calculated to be 371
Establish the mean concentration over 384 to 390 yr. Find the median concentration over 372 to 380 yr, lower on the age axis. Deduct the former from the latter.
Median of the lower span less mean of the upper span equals -29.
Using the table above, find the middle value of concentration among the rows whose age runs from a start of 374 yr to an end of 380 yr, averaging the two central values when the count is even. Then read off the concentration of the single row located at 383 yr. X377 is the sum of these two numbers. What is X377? 800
